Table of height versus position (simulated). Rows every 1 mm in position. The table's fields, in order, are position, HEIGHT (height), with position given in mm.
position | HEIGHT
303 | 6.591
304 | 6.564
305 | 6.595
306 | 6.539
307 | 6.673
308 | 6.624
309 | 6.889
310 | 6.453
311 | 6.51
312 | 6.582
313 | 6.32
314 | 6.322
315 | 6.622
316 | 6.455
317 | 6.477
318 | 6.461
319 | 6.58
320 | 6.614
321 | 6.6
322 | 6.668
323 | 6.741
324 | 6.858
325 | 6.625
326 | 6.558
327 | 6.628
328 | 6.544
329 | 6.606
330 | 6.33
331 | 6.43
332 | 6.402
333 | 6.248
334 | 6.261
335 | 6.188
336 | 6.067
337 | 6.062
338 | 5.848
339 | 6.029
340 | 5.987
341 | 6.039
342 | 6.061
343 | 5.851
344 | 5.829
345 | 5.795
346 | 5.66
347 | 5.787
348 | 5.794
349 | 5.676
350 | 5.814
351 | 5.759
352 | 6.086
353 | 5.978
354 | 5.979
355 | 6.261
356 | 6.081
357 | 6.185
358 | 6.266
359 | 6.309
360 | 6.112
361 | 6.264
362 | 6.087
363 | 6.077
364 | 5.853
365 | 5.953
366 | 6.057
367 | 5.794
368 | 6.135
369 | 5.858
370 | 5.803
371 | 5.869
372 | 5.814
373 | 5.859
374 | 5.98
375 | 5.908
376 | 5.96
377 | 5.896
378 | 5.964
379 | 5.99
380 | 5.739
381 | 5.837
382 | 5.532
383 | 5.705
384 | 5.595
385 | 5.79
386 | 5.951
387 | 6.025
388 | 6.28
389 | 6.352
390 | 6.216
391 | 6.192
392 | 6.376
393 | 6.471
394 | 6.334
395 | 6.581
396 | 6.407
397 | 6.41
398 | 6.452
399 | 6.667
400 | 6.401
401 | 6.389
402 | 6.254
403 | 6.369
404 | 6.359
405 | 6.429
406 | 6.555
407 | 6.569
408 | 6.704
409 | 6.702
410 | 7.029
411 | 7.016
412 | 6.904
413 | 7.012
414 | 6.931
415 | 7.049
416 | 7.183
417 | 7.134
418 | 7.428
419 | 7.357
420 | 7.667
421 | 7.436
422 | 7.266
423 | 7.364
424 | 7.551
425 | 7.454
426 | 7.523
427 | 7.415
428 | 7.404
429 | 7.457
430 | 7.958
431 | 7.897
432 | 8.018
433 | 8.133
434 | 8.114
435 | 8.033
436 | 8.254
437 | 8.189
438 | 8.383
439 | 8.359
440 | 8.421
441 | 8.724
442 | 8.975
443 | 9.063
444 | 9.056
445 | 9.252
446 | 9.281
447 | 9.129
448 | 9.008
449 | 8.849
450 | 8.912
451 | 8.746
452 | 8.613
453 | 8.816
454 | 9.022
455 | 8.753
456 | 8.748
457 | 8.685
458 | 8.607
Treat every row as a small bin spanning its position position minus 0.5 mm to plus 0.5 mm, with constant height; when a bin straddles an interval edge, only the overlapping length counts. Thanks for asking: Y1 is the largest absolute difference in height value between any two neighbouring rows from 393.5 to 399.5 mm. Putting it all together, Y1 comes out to 0.25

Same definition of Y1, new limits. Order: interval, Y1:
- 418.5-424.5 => 0.31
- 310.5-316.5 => 0.30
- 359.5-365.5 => 0.22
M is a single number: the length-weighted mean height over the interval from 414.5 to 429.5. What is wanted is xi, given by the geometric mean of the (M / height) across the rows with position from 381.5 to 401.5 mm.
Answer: 1.19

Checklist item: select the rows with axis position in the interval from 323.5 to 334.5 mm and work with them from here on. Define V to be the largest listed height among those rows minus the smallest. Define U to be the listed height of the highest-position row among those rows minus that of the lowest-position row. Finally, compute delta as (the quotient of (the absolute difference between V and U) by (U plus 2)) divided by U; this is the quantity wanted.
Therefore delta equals -1.4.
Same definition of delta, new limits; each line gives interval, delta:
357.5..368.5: -2.6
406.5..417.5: 0.0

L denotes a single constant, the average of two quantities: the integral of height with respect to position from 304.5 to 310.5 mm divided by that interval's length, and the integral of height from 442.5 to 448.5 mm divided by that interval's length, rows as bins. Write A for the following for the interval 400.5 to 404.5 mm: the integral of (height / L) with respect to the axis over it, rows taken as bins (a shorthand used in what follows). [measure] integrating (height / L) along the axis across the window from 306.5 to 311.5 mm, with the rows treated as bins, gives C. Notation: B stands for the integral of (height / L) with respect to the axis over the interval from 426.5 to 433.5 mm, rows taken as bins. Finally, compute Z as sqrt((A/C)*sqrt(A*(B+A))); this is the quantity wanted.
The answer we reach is 2.1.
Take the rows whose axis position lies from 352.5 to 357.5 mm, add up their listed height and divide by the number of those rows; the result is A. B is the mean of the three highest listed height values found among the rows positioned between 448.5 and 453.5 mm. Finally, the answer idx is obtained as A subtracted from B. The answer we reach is 3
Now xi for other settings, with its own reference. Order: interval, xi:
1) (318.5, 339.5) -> 1.15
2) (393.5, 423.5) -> 1.09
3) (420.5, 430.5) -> 0.99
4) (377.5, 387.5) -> 1.27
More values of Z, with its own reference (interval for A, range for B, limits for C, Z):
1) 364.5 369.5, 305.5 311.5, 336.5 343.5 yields 2.0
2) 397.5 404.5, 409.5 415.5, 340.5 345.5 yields 3.5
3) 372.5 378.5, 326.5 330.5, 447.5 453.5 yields 2.0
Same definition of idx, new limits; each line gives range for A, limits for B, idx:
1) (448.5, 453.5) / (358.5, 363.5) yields -3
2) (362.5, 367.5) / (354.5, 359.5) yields 0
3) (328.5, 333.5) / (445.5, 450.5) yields 3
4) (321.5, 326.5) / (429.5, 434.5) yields 1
